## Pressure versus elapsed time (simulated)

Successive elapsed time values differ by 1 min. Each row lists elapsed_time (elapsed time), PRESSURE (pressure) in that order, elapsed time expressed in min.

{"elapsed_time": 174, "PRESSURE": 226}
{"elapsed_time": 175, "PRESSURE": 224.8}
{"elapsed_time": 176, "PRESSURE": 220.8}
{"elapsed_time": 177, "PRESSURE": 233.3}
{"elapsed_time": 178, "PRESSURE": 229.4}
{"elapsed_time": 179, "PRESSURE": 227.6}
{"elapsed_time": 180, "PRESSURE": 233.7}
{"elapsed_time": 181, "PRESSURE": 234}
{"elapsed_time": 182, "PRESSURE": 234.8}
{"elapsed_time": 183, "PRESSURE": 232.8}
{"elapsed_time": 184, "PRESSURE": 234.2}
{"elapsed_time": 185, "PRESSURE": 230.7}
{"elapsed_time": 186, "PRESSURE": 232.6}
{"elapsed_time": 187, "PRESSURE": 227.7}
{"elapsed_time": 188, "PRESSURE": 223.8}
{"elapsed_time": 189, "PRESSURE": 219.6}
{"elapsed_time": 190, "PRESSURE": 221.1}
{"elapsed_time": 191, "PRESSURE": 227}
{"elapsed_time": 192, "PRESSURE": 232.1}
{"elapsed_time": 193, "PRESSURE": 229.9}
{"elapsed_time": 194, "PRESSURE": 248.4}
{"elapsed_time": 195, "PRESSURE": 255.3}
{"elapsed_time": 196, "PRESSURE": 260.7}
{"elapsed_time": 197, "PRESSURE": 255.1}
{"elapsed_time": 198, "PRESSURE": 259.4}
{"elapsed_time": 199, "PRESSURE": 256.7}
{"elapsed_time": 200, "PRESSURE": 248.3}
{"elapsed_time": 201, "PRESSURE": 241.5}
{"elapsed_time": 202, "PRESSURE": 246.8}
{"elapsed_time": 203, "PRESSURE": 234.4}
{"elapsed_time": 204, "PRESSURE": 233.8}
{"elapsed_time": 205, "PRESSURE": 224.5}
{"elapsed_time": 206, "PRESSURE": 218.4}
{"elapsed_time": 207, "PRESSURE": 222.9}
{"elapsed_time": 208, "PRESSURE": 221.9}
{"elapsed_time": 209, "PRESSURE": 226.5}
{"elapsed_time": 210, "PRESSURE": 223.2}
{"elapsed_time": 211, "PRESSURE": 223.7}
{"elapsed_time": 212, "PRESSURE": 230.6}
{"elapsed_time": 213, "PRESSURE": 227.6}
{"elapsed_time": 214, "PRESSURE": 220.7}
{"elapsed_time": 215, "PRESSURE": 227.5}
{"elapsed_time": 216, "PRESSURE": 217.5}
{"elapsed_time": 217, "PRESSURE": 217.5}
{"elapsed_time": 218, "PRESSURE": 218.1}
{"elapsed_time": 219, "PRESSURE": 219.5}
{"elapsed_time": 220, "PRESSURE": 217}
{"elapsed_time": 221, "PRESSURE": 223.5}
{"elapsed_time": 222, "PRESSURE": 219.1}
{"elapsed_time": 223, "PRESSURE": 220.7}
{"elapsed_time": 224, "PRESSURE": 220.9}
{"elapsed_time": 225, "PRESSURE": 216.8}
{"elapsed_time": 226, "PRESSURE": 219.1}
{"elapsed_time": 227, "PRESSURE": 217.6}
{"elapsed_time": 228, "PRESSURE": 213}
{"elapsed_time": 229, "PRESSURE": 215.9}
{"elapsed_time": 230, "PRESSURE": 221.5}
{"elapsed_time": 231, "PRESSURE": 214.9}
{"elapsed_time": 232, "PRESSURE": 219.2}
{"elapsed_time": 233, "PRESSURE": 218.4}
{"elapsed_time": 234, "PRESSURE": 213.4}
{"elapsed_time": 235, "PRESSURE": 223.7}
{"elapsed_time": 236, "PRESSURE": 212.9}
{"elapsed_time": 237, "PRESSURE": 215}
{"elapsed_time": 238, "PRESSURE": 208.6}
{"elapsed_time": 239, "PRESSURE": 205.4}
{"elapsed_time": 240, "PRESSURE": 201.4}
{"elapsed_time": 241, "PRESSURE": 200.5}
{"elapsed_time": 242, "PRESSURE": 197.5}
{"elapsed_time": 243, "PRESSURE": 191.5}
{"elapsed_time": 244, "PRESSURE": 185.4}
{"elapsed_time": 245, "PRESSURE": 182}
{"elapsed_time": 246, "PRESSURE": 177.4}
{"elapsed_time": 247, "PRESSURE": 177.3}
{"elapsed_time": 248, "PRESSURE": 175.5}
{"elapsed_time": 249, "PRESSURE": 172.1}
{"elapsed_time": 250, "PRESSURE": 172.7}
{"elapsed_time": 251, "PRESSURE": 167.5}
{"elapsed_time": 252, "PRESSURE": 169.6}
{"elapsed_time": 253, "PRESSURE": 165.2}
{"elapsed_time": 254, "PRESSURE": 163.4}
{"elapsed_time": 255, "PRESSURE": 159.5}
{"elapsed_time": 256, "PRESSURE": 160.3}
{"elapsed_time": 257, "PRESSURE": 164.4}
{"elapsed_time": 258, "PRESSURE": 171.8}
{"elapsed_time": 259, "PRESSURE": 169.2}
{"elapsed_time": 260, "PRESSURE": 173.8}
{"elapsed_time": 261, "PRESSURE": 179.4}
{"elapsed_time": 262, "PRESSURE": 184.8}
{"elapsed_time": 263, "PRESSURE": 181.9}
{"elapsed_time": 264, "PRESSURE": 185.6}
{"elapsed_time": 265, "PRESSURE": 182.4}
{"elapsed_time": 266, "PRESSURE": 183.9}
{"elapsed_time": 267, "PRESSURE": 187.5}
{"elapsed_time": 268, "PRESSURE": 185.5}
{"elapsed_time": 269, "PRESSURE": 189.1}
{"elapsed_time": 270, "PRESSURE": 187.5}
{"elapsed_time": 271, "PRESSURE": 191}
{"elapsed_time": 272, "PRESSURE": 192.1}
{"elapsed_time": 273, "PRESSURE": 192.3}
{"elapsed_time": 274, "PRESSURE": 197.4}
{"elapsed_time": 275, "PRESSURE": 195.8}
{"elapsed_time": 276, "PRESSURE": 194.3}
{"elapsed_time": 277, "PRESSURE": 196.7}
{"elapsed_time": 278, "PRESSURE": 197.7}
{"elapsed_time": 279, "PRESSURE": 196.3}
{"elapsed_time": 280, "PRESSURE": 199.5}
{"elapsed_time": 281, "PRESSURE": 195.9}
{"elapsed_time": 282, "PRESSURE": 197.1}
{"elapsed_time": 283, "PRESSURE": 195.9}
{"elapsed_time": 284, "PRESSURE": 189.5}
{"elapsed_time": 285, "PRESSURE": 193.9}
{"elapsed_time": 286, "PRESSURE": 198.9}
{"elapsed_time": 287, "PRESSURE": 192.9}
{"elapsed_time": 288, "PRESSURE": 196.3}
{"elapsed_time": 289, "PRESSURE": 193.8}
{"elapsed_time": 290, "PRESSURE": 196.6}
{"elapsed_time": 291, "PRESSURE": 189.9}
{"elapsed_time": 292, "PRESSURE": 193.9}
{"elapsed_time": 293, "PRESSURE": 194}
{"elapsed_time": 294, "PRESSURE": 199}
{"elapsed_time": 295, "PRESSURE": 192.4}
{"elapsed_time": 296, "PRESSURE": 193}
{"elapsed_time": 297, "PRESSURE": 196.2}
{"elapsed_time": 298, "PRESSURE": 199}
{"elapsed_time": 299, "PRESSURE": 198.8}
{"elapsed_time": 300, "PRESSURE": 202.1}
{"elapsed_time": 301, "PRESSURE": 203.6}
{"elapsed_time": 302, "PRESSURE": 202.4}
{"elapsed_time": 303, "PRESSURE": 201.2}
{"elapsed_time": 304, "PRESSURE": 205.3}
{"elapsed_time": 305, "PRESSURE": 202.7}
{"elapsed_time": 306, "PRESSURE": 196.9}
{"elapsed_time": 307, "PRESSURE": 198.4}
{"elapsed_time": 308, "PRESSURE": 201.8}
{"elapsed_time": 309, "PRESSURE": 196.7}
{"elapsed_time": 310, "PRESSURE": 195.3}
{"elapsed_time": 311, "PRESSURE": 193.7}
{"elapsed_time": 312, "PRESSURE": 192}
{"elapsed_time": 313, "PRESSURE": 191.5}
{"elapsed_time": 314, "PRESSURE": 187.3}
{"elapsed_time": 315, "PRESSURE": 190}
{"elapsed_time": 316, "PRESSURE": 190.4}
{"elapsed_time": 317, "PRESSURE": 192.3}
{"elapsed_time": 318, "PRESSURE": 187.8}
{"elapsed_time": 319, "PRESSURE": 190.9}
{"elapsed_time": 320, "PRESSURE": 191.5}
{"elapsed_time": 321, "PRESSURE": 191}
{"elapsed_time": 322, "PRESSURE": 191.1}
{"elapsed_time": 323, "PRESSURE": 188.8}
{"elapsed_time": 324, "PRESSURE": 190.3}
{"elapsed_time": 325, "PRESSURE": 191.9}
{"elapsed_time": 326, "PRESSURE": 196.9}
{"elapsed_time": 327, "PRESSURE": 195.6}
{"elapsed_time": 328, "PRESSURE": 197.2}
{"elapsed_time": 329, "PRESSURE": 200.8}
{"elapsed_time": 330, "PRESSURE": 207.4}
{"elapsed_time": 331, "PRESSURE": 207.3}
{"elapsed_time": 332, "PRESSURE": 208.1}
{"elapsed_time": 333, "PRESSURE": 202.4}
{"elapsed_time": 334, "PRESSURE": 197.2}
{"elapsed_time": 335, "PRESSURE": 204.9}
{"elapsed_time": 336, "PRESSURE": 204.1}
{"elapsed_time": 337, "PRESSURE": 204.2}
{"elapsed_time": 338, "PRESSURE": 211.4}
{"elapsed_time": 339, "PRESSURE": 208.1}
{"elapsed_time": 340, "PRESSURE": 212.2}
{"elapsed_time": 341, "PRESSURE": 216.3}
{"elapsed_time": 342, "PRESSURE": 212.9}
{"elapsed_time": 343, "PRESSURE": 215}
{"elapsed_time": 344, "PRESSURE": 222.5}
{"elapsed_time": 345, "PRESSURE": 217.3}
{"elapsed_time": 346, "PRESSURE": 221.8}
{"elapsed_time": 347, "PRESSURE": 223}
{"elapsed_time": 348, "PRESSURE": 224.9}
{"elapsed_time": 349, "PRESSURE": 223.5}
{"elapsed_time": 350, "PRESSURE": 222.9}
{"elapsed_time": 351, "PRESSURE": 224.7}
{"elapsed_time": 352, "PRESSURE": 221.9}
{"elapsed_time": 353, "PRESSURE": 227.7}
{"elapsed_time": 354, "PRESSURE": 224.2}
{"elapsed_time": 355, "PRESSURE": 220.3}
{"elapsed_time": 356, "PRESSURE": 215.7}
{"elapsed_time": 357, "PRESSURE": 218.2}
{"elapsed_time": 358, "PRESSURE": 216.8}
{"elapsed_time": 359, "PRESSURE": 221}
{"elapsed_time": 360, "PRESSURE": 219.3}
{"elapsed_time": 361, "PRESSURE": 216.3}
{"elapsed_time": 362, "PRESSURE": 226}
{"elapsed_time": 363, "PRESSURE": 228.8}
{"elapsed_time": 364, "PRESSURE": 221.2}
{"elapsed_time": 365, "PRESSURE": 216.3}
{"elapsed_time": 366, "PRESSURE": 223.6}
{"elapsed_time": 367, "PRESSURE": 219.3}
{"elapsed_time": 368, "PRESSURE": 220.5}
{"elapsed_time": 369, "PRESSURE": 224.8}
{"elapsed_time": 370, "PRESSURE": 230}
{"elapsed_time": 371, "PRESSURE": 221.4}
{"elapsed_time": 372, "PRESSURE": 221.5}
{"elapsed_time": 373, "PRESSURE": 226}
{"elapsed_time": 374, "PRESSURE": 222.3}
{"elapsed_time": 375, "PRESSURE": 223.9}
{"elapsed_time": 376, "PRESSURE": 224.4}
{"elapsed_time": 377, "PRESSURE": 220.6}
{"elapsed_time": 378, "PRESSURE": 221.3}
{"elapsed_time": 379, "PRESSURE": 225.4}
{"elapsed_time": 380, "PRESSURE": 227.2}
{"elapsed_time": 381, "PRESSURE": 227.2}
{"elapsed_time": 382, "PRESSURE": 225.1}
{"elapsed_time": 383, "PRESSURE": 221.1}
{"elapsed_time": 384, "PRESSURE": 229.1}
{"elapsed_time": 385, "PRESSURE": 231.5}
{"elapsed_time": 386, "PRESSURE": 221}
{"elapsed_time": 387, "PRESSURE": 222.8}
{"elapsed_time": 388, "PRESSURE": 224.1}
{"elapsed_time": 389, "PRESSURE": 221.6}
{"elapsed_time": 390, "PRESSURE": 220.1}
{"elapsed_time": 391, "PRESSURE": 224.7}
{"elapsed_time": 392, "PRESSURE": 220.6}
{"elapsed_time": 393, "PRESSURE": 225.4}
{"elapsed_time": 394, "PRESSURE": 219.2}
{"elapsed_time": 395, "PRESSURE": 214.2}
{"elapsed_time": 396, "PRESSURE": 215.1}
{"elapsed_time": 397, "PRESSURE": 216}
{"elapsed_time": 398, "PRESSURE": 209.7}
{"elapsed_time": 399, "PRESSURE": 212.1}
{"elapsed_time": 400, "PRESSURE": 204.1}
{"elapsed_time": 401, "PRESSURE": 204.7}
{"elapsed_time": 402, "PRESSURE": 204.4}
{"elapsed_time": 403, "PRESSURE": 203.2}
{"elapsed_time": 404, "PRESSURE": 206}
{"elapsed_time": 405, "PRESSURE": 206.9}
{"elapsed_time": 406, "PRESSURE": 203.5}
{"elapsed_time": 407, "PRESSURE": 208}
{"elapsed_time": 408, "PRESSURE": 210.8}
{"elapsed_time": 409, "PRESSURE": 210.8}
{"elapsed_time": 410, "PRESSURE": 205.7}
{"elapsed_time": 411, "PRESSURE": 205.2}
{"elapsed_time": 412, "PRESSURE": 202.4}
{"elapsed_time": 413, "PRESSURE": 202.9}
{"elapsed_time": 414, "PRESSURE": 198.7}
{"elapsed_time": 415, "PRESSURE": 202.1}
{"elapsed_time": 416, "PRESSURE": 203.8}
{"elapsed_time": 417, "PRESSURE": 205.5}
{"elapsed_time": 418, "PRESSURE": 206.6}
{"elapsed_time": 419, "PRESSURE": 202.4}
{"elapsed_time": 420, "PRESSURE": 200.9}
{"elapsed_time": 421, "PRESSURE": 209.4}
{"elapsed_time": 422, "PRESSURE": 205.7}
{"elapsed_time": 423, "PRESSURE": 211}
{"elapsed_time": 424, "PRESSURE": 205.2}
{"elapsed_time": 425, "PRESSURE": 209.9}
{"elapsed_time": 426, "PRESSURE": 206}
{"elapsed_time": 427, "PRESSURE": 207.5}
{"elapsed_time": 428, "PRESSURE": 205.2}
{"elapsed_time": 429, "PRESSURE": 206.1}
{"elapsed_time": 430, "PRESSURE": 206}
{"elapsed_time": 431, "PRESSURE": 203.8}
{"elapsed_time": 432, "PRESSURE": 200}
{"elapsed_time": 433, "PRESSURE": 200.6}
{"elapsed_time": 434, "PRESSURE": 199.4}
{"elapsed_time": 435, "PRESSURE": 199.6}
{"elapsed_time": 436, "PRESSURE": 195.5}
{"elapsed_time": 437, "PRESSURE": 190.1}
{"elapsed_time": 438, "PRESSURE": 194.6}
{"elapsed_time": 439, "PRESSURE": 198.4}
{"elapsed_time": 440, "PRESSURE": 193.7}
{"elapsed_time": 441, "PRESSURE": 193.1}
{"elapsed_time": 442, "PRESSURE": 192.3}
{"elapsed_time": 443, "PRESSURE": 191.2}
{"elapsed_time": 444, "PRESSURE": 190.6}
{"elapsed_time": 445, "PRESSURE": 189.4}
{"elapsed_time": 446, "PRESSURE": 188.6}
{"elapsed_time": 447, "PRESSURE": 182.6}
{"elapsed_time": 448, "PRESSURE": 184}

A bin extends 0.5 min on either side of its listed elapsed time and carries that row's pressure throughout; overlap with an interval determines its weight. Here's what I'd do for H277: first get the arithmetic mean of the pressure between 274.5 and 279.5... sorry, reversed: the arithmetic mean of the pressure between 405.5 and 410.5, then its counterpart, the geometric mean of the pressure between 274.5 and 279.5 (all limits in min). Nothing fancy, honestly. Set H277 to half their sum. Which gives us 202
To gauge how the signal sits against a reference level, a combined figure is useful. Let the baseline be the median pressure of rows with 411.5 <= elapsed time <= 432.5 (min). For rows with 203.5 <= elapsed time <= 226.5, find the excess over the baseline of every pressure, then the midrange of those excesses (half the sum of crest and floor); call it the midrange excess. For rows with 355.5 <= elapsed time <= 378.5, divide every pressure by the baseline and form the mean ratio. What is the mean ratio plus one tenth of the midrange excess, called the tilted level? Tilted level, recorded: 3.1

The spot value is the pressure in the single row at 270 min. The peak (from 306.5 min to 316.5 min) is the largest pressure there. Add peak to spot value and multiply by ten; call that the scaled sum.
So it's 3893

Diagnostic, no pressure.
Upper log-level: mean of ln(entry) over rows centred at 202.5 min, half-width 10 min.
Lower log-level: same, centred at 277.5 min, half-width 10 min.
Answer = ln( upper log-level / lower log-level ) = 0.038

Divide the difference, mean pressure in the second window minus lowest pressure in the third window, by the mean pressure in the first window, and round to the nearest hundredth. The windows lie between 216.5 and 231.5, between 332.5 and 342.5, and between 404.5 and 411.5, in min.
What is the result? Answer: 0.02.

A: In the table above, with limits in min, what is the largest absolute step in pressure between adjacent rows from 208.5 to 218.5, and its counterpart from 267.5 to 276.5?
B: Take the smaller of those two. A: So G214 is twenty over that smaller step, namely 3.92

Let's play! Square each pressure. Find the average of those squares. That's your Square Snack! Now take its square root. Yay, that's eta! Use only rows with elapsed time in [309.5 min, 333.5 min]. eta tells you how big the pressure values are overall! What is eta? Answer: 195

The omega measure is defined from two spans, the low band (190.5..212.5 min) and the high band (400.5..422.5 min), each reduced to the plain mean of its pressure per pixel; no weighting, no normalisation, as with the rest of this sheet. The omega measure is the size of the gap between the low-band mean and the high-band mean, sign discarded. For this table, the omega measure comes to 32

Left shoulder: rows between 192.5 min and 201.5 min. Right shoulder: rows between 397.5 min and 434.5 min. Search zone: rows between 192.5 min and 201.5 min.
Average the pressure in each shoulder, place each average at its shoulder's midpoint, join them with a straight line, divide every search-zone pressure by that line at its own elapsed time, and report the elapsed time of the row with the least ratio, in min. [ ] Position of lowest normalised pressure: 193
